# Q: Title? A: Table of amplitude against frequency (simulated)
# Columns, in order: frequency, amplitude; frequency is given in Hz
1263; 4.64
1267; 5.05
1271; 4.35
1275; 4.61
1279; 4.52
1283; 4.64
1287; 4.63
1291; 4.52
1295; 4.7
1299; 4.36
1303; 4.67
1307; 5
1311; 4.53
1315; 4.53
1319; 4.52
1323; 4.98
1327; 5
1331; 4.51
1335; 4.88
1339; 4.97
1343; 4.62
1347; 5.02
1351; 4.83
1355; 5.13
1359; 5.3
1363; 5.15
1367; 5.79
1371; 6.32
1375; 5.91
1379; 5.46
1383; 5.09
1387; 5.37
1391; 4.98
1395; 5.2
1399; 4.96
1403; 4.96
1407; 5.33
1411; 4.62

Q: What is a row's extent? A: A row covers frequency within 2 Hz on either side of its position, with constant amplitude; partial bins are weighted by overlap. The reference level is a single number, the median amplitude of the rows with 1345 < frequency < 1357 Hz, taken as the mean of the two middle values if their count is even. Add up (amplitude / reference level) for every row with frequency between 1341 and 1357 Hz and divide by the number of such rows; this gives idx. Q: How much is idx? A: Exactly 0.98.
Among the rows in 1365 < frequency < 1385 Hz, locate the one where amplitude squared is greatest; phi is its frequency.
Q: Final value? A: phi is 1371 Hz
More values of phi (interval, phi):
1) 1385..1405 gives 1387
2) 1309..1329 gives 1327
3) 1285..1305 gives 1295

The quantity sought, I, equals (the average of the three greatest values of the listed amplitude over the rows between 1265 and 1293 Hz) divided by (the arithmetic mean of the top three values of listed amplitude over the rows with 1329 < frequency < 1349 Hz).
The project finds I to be 0.96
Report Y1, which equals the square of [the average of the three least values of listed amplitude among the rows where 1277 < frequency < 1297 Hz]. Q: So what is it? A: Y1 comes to 21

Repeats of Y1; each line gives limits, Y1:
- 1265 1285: 20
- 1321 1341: 23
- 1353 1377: 27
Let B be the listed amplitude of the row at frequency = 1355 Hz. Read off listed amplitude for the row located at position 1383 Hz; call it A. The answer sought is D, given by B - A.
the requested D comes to 0.04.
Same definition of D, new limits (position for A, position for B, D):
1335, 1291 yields -0.36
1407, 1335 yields -0.45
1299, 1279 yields 0.16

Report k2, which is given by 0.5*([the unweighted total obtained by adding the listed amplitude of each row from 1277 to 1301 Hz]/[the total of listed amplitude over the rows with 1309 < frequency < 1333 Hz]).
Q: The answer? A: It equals 0.49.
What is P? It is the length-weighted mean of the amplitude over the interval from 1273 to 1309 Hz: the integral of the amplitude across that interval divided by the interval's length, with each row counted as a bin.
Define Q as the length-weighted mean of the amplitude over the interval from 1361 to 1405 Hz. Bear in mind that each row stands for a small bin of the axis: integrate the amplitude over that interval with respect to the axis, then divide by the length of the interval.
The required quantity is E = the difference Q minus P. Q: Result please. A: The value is 0.8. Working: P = 4.6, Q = 5.4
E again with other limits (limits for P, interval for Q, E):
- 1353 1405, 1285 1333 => -0.7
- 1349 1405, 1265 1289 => -0.7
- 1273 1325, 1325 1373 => 0.5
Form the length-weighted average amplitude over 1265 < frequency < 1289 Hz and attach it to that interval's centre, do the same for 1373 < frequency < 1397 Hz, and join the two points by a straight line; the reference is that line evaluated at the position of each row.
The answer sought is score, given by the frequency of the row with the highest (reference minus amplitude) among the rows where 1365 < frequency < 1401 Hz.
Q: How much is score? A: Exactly 1399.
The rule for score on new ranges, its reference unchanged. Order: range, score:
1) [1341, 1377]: 1343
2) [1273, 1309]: 1299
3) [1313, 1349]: 1331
